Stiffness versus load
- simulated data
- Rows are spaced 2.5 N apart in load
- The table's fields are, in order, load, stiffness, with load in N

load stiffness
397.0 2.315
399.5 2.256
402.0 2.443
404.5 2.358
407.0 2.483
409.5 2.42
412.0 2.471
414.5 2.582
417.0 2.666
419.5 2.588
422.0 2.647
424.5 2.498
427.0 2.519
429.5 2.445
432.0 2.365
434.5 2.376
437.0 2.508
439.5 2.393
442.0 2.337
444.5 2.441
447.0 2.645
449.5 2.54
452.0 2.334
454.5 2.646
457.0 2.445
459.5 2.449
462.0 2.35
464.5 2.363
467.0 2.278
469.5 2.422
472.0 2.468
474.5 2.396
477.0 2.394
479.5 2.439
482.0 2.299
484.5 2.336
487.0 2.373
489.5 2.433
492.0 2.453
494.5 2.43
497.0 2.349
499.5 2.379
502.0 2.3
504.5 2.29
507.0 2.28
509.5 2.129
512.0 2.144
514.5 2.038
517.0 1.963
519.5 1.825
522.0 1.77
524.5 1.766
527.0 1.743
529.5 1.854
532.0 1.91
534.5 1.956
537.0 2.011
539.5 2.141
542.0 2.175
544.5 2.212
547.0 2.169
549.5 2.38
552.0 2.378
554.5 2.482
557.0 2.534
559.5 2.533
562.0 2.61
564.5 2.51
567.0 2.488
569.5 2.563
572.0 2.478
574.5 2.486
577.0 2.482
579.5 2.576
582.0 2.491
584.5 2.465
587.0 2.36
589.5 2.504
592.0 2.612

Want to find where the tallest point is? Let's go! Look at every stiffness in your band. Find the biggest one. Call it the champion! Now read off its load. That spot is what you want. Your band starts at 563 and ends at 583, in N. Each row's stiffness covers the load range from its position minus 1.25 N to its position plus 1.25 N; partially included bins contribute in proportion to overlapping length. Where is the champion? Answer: 579.5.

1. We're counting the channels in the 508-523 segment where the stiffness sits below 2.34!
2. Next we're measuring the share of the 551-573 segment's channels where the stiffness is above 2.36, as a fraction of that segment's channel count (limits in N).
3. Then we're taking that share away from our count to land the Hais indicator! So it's 5.0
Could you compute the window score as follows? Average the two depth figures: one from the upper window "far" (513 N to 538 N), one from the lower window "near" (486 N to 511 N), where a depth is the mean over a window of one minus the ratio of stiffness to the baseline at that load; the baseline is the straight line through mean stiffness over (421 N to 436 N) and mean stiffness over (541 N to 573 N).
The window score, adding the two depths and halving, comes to 0.14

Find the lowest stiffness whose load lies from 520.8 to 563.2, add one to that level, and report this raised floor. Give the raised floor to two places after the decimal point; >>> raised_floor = 2.74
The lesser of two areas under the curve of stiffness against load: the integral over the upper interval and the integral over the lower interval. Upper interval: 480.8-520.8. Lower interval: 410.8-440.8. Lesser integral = 75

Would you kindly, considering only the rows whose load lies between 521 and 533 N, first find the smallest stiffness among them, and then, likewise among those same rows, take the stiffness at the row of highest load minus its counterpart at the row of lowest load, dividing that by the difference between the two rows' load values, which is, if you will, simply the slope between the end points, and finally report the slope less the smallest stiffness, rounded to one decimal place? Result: -1.7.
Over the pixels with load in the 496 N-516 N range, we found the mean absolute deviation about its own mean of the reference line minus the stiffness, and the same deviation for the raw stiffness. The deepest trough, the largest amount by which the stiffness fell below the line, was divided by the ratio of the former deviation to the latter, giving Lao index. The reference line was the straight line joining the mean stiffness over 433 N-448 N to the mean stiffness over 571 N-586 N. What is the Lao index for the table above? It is 0.43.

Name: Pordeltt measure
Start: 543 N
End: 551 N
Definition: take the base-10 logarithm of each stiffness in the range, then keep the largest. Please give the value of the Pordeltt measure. 0.377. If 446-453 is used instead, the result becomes 0.422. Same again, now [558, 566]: 0.417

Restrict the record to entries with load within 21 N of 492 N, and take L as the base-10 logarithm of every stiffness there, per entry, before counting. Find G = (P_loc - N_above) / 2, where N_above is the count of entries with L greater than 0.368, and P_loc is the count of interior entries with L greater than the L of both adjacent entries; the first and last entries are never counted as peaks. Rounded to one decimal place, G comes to -4.0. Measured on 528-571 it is -2.5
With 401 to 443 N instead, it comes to -6.0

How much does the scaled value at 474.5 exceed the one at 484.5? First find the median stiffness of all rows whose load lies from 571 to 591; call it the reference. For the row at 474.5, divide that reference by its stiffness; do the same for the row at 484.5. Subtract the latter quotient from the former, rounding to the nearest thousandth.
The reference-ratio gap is -0.027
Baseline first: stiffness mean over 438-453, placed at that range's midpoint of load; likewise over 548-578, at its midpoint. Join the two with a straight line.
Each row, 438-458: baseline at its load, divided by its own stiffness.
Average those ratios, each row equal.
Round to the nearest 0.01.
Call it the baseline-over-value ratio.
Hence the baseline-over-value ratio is 0.99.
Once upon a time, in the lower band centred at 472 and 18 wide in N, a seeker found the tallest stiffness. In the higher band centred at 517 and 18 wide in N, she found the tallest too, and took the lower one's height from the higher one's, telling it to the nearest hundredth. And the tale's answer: -0.32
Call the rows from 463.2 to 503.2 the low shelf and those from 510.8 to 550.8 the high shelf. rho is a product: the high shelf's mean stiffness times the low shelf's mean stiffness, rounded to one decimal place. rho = 4.8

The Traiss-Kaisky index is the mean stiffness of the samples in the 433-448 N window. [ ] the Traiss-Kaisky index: 2.45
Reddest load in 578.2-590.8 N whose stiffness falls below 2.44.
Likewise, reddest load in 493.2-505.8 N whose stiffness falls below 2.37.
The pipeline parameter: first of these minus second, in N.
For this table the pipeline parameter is 82.5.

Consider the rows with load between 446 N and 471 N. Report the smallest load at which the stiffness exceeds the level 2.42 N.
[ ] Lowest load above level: 447.0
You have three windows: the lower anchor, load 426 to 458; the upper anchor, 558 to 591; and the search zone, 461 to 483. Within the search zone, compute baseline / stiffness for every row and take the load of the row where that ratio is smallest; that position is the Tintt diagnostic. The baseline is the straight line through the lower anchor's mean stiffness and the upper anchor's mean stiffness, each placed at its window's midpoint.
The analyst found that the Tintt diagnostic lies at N 472.0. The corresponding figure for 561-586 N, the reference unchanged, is 562.0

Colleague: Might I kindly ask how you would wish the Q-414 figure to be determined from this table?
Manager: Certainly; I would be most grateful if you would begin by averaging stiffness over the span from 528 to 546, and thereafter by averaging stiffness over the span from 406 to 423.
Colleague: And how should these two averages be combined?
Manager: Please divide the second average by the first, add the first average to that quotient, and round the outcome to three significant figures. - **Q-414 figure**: 3.29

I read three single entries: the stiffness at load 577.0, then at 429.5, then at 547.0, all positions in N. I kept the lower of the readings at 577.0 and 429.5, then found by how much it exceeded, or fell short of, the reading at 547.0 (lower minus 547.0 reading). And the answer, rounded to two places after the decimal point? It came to 0.28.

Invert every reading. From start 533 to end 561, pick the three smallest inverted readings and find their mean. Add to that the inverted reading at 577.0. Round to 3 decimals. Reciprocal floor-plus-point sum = 0.800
